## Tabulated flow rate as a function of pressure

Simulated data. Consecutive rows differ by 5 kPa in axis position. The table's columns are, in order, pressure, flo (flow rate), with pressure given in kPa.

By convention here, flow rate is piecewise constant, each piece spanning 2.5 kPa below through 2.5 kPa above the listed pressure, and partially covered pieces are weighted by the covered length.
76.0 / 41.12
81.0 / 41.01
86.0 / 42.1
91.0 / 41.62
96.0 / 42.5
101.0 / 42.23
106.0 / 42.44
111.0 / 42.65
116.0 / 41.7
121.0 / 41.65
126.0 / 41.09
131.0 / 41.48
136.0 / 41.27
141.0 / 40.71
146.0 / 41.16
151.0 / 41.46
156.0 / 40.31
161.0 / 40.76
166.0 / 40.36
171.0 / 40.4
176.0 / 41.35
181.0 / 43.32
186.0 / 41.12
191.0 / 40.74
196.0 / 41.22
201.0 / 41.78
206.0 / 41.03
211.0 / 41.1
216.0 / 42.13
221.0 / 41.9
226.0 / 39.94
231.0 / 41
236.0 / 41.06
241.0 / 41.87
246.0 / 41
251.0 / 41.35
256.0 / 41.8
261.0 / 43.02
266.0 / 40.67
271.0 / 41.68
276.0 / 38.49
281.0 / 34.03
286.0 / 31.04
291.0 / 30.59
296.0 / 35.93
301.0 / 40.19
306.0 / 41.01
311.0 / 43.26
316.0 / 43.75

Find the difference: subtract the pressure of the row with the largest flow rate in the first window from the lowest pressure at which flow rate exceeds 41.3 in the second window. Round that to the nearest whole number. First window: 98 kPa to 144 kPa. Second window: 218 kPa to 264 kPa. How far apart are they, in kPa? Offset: 110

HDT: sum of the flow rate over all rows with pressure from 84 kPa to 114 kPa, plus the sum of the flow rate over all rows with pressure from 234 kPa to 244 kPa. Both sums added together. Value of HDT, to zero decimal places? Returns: 336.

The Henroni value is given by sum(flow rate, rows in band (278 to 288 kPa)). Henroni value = 65.1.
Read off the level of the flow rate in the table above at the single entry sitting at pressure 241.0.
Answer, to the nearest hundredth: 41.87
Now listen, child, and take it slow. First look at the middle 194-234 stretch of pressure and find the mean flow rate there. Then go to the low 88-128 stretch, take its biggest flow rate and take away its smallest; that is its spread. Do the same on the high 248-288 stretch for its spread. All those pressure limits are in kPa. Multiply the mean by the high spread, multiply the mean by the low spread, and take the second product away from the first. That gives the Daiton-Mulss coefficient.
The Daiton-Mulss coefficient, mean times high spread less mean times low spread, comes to 430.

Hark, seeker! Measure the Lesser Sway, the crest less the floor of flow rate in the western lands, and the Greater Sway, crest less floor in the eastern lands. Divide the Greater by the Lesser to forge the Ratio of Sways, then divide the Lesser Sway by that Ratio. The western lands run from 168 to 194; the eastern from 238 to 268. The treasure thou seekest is 3.63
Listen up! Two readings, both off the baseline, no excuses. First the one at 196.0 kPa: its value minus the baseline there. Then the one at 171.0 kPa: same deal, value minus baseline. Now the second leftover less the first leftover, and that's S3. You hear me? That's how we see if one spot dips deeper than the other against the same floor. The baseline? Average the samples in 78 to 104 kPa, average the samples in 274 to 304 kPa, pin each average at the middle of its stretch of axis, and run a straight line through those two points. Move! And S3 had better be -1.7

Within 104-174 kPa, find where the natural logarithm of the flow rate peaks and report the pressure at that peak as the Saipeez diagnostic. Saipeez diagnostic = 111.0 kPa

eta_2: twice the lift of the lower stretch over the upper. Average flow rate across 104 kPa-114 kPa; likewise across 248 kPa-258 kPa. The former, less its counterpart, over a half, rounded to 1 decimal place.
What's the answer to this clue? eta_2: 1.9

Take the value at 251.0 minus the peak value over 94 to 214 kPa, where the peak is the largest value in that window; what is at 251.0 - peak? -2.0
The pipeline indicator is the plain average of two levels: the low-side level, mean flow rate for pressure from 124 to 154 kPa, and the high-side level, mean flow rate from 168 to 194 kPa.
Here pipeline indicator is 41.3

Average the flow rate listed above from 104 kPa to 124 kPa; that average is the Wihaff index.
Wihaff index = 42.1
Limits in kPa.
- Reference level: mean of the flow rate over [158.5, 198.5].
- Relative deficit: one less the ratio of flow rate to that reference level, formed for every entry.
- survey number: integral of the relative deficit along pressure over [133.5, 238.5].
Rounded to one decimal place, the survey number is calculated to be 0.0 kPa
